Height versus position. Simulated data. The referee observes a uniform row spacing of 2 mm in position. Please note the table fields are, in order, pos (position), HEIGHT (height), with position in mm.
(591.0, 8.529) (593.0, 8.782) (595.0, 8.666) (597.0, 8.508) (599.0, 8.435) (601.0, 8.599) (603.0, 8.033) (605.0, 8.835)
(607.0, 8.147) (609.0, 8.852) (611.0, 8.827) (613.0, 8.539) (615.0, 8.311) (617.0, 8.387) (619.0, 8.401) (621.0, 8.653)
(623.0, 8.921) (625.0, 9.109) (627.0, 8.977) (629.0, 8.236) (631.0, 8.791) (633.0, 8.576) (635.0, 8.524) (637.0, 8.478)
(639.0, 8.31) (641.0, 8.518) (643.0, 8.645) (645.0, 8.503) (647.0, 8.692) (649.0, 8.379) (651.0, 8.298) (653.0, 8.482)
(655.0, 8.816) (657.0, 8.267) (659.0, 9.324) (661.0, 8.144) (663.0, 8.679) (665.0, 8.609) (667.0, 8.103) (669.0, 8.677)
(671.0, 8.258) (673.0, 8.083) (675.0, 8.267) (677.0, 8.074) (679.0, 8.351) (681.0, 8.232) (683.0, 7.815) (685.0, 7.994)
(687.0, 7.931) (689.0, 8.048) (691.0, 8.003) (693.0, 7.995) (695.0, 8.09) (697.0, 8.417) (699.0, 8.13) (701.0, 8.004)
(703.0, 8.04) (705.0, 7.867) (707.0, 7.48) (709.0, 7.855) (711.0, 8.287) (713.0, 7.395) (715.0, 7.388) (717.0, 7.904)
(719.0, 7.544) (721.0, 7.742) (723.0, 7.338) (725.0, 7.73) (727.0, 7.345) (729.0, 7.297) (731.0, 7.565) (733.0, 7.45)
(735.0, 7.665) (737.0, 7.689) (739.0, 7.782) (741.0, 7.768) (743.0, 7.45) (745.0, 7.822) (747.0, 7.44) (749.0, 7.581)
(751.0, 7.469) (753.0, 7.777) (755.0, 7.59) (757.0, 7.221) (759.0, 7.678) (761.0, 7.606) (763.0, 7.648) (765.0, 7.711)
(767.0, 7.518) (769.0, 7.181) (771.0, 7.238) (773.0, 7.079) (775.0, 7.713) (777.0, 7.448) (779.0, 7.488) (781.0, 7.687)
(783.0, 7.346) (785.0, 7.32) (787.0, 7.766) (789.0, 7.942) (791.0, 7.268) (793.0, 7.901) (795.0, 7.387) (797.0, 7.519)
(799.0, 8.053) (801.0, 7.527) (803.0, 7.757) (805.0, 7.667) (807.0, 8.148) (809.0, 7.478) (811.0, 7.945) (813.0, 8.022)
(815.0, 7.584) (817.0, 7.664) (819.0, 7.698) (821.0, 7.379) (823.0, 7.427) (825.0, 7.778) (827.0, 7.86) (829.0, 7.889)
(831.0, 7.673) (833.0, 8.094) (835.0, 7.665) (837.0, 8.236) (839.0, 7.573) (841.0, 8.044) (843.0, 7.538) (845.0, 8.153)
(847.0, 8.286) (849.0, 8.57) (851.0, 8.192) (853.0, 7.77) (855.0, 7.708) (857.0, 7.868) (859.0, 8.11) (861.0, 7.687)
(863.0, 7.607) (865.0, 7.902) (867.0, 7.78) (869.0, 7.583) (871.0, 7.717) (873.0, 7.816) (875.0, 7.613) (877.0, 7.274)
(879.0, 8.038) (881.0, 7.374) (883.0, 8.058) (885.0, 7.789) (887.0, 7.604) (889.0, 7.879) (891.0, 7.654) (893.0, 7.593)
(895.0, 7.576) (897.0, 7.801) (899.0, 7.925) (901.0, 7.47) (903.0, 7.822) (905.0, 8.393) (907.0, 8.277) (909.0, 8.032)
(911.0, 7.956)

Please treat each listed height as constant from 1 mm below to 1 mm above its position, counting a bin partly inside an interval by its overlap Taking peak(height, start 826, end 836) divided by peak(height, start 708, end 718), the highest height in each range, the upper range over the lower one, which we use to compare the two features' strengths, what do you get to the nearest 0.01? 0.98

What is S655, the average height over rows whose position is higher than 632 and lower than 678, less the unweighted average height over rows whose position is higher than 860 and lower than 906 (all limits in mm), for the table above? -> 0.73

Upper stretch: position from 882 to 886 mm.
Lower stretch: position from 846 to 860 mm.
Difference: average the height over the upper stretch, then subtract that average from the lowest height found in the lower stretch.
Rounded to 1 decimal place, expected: -0.2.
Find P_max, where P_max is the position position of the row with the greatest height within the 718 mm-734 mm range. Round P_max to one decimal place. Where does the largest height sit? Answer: 721.0 mm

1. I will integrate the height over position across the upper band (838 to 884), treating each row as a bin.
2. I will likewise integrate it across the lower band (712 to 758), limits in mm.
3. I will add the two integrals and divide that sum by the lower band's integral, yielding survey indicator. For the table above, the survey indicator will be 2.04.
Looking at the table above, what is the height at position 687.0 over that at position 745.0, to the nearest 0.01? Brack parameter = 1.01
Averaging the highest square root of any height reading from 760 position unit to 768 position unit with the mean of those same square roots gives 2.77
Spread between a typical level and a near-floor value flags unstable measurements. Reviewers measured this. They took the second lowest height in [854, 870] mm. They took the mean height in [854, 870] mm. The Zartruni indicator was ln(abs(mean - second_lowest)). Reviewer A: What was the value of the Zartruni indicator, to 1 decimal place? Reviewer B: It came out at -1.8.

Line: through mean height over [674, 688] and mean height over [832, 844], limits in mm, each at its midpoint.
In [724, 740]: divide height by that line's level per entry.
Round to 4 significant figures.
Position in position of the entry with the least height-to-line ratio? 729.0 mm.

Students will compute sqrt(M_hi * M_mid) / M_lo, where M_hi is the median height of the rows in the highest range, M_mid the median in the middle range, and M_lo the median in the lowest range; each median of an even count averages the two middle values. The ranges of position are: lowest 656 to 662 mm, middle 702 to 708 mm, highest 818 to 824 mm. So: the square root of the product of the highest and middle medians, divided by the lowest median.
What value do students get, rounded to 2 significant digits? 0.92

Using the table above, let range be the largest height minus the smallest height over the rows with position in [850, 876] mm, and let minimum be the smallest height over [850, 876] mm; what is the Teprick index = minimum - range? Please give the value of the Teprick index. 6.97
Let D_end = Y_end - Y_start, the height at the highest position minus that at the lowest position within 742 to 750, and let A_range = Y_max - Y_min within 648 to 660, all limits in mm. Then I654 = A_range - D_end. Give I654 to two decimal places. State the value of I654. 0.93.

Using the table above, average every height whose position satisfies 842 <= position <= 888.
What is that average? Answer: 7.83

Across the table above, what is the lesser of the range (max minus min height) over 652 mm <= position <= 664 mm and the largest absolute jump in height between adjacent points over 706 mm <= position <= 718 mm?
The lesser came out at 0.89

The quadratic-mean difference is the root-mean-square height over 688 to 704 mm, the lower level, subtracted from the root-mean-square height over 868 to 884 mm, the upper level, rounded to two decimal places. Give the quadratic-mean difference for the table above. -0.40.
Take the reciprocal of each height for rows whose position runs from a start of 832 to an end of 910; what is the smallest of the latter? 0.117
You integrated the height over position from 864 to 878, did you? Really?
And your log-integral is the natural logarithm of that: 4.68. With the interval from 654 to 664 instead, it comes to 4.46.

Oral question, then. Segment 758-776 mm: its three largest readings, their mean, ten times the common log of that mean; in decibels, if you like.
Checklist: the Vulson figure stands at 8.9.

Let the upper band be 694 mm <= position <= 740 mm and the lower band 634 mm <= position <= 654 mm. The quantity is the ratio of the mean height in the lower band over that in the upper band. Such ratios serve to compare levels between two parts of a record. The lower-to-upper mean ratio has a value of 1.10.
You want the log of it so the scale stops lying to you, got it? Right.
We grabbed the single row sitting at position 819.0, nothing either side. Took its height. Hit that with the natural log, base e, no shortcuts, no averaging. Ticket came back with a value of 2.04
